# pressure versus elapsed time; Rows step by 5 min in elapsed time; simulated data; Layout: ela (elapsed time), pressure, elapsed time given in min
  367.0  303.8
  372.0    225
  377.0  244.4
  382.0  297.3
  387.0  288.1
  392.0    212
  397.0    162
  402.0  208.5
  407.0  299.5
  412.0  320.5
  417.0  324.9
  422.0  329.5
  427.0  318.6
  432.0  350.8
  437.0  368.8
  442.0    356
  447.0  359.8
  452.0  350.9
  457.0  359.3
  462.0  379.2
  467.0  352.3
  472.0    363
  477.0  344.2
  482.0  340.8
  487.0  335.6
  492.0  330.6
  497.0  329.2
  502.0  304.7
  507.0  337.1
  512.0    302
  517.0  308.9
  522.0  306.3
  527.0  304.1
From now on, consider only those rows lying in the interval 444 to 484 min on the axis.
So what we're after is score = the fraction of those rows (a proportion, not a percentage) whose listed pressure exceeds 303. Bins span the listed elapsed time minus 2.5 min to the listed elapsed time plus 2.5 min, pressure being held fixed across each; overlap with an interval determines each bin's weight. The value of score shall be 1.00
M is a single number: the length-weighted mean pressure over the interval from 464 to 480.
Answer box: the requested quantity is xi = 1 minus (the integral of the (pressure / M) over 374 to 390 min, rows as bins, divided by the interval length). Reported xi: 0.23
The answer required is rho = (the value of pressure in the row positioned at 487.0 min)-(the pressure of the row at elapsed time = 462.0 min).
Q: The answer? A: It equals -44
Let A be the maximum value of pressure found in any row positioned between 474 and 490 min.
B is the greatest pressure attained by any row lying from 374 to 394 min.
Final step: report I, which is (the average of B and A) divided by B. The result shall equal 1.079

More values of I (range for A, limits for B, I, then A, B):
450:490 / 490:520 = 1.062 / 379.2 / 337.1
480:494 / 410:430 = 1.017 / 340.8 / 329.5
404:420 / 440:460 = 0.952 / 324.9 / 359.8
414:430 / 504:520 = 0.989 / 329.5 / 337.1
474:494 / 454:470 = 0.954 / 344.2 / 379.2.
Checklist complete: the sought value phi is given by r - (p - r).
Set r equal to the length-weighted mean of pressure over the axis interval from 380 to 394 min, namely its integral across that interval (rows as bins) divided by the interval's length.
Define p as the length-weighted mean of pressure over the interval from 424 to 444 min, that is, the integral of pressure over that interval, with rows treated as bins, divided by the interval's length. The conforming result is 185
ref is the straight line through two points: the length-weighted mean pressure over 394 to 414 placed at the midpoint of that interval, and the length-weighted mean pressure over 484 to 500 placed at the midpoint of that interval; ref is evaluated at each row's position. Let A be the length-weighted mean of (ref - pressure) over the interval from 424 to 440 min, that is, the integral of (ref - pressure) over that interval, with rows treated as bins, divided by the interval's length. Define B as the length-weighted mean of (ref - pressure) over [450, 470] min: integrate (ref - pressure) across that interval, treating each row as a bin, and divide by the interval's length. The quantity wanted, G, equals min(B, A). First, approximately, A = -73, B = -61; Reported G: -73.5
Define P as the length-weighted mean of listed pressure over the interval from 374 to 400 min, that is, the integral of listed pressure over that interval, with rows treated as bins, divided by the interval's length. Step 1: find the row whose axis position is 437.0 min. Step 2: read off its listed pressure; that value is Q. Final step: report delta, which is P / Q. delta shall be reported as 0.65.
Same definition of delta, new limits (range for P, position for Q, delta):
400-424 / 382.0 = 1.00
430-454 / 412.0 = 1.12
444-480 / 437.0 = 0.97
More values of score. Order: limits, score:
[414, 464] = 1.00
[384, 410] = 0.00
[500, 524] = 0.80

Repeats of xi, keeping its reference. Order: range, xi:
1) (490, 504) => 0.09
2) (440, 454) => -0.01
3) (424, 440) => 0.02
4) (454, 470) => -0.03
